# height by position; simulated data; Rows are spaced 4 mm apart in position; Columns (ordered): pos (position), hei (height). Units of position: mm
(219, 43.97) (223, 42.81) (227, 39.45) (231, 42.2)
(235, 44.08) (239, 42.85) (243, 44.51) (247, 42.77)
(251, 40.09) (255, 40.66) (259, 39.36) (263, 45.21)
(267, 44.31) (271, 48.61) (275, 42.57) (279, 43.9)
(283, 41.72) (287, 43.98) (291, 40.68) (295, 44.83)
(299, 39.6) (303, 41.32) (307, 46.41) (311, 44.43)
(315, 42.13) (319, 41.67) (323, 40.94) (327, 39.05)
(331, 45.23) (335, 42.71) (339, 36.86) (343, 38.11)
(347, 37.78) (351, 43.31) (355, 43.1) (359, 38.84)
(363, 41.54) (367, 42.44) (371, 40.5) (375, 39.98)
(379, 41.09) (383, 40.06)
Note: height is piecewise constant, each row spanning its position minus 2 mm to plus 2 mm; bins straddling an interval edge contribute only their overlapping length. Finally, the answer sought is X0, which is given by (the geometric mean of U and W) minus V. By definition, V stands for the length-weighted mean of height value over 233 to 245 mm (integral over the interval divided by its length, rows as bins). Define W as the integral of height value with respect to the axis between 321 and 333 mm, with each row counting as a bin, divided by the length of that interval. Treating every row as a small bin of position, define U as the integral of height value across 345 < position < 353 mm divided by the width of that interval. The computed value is -2.7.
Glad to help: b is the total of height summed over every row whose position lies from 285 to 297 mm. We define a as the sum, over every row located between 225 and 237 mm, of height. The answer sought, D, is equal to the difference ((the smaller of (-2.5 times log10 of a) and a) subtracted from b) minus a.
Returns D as 9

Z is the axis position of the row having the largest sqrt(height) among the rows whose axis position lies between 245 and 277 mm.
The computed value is 271 mm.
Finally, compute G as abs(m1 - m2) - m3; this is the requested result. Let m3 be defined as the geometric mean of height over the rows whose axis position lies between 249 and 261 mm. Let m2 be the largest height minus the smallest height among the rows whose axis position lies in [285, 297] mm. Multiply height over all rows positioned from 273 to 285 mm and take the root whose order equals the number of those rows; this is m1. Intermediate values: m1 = 42.7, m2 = 4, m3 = 40.0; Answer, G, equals -1.5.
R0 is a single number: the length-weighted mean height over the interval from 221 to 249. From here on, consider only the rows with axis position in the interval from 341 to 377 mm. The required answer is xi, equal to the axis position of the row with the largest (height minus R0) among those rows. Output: 351 mm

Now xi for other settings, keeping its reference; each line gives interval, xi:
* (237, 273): 271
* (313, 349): 331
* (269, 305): 271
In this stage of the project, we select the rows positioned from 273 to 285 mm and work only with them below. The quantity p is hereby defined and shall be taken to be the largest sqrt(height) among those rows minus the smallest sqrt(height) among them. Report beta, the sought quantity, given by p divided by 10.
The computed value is 0.017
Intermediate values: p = 0.17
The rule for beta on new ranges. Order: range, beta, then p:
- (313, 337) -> 0.048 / 0.48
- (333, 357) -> 0.051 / 0.51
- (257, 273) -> 0.070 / 0.70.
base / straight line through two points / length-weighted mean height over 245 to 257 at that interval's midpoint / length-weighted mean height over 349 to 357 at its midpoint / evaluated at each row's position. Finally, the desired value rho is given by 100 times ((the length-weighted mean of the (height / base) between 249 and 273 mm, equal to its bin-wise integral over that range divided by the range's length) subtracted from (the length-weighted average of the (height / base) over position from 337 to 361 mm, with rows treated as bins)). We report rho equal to -12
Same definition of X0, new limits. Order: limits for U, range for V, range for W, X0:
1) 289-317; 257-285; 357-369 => -1.8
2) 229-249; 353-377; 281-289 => 2.0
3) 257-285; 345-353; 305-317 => 3.4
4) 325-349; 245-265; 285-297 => -0.1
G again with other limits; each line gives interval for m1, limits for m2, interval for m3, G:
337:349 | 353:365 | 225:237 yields -8.5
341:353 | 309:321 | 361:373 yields -4.6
